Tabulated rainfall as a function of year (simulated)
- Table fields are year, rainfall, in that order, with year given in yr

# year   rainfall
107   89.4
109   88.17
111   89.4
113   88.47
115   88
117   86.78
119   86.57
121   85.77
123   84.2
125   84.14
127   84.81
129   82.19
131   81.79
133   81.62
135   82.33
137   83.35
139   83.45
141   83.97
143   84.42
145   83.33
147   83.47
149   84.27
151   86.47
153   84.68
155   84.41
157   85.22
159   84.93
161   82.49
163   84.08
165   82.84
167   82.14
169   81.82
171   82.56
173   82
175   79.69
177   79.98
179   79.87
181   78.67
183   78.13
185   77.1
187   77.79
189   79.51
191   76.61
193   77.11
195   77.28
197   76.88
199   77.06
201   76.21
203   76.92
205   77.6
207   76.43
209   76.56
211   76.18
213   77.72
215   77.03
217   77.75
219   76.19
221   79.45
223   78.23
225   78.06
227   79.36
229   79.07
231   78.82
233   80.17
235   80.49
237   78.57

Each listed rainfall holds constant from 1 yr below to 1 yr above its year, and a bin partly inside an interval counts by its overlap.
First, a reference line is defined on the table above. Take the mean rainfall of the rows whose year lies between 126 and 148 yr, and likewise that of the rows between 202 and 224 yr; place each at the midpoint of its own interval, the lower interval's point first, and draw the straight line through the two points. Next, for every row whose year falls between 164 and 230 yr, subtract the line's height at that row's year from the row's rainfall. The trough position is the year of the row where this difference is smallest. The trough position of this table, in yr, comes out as 191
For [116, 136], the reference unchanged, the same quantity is 133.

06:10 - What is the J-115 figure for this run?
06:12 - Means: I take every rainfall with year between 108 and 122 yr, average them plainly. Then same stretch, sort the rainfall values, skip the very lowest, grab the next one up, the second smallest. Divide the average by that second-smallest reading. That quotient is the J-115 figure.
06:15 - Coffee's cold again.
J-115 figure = 1.012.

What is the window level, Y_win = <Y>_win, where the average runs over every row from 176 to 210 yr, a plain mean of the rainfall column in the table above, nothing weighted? 77.6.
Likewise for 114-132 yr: 84.9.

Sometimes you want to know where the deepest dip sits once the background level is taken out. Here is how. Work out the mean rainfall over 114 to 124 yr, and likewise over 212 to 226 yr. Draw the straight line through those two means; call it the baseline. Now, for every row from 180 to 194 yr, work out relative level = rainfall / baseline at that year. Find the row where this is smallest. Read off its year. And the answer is 191 yr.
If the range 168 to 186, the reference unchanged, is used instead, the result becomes 185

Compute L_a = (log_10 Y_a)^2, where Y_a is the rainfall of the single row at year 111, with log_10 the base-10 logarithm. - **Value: 3.81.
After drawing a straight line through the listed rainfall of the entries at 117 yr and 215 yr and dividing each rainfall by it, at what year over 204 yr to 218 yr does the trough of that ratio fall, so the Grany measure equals 207 yr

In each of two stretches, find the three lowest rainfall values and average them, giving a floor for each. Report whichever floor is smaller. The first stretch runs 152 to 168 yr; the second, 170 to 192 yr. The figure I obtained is 77.2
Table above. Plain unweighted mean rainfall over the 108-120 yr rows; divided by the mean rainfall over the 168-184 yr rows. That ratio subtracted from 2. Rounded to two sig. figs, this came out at 0.91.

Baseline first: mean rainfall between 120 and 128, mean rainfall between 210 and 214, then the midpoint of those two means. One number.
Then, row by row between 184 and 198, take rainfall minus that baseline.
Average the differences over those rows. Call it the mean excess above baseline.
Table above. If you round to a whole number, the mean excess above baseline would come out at -3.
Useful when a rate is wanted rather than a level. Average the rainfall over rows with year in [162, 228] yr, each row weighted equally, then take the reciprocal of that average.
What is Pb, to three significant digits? 0.0127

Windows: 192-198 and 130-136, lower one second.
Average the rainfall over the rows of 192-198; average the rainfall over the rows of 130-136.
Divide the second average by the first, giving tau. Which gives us 1.06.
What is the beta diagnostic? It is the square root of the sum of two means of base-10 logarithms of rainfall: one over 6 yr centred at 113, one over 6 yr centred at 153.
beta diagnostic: 1.97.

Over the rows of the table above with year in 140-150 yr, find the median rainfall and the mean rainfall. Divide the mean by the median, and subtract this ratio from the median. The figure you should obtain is 83.0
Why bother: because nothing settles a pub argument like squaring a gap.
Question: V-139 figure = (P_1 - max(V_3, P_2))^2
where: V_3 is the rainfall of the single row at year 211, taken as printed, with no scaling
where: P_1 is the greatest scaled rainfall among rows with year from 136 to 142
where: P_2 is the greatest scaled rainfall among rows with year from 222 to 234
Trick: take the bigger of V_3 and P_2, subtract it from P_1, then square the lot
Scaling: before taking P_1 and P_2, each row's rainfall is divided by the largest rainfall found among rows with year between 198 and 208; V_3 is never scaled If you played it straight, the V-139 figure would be 5640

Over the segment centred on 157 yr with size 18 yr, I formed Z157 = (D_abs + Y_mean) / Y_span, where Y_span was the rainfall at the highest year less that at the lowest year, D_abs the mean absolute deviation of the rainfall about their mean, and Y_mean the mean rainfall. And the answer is -60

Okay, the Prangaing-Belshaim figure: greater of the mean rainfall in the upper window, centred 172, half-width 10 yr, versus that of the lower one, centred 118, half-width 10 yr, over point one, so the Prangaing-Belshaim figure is 866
